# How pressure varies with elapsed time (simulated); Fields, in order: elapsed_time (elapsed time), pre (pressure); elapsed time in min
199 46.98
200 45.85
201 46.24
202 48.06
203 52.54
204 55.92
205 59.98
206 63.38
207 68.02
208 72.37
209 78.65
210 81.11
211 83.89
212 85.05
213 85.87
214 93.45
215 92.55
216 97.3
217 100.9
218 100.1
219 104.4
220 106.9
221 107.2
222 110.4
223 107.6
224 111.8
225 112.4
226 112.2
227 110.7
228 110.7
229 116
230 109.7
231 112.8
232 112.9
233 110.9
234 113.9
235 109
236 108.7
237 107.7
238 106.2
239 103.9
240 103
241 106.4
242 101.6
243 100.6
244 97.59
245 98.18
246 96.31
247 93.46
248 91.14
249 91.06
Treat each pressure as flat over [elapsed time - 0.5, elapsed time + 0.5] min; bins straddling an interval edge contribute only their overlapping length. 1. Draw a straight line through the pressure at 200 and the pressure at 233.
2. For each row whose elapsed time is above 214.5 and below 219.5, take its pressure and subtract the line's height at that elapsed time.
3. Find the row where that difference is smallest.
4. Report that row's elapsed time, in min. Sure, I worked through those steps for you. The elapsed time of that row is 215 min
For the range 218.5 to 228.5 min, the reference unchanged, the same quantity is 228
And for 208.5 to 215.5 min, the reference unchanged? 213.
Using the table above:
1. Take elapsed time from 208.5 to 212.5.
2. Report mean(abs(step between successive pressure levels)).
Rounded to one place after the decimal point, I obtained 2.1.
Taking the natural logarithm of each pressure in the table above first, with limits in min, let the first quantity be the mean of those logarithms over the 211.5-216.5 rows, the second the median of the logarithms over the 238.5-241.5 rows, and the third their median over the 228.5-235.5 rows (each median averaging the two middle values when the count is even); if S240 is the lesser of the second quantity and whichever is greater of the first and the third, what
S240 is 4.64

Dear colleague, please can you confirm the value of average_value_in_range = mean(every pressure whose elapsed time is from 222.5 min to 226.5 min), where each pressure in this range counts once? 111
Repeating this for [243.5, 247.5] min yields 96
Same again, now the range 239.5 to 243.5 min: 103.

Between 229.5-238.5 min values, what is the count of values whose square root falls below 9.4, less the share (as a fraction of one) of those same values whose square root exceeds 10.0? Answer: -1.00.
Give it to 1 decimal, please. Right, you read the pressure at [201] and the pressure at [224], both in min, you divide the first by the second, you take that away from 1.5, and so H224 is 1.1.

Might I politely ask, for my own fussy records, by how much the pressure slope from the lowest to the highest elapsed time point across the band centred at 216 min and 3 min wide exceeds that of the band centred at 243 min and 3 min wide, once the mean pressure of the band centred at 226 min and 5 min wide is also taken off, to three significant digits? -105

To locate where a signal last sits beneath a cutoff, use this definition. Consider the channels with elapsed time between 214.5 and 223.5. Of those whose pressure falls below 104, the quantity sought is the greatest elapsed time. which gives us 218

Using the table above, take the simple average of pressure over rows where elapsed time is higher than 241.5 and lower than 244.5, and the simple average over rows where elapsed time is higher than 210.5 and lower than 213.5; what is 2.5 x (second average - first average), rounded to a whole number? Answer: -37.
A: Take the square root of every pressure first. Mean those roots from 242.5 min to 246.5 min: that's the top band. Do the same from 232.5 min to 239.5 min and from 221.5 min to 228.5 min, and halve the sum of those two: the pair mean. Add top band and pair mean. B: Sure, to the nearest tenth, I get 20.4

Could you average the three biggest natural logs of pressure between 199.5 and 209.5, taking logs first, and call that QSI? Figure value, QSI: 4.29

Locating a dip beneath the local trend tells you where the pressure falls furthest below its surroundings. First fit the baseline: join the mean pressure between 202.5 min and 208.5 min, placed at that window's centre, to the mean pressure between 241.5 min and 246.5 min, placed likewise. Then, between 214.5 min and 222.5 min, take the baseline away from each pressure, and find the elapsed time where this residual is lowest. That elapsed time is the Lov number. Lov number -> 215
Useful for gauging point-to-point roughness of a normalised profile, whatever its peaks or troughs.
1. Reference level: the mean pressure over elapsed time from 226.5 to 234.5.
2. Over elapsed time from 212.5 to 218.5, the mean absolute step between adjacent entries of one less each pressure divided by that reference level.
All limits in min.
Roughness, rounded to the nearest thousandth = 0.031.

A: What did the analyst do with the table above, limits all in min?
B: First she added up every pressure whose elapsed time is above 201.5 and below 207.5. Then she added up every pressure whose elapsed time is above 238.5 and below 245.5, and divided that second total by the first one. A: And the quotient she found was 2.0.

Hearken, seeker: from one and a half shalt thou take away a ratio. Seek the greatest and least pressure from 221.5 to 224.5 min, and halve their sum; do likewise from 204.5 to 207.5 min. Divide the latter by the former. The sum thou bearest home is 0.92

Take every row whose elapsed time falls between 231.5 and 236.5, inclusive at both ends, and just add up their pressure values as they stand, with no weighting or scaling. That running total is 555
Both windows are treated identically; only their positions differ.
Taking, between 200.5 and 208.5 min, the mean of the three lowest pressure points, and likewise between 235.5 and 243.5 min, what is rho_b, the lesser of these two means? 49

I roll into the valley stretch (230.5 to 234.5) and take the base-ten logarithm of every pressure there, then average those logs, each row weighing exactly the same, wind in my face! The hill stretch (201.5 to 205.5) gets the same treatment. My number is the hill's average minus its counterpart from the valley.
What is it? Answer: -0.32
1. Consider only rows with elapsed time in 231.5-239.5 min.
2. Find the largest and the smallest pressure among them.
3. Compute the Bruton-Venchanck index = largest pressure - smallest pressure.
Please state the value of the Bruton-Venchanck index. 10.0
